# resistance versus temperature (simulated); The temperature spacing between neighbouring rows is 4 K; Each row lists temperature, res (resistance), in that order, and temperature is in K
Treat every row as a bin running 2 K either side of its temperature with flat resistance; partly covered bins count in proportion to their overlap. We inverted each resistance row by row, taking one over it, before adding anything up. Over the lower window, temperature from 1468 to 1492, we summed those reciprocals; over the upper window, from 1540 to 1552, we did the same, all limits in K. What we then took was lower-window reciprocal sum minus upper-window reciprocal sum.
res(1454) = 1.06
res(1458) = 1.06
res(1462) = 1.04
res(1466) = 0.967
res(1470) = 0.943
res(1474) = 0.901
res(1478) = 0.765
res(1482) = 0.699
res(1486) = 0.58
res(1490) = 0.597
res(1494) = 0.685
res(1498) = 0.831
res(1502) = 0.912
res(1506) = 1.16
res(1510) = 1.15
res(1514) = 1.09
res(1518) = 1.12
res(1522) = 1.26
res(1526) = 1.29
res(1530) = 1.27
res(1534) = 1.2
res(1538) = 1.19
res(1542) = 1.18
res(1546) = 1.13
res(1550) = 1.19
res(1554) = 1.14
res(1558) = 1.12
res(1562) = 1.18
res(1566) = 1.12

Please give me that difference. 5.7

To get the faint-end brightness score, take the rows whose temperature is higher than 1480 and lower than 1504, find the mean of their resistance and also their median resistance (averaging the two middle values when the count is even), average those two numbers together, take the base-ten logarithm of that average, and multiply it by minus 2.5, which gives 0.38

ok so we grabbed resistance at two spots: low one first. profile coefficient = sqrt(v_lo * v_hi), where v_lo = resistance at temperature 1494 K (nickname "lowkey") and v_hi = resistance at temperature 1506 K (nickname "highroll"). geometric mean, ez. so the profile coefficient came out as 0.89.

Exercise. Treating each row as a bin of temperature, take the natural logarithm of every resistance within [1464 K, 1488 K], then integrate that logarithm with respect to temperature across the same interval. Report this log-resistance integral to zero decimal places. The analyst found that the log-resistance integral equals -5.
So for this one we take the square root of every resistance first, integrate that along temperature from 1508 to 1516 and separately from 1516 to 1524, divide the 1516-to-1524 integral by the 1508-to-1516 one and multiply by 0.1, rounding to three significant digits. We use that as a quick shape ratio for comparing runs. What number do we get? 0.103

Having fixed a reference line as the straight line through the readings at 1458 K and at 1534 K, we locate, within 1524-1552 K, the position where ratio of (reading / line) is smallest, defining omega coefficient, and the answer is 1546 K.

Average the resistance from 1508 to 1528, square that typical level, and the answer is 1.4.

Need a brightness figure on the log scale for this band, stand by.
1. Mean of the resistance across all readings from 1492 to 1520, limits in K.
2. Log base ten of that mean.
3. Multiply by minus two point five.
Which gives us 0.0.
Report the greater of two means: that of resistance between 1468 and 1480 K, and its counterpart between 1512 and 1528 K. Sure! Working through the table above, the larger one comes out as 1.19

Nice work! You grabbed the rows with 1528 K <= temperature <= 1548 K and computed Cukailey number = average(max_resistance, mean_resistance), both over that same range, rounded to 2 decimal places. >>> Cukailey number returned 1.23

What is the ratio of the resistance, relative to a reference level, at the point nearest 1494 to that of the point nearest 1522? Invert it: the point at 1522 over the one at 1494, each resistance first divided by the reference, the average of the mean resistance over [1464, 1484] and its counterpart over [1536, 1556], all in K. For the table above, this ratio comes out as 1.8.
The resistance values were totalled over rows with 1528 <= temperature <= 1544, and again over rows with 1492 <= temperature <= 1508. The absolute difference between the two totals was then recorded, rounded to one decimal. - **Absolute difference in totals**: 1.3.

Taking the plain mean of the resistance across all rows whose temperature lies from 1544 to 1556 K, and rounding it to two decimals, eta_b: 1.15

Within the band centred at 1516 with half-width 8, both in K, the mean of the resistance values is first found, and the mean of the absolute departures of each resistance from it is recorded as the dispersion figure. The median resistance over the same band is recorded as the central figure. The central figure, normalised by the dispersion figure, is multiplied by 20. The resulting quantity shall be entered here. 432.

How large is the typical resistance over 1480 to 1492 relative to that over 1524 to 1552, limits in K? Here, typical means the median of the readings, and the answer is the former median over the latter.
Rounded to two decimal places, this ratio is 0.50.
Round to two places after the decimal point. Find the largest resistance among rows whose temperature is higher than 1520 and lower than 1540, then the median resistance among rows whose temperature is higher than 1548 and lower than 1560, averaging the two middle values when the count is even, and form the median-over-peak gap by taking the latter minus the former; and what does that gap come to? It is -0.15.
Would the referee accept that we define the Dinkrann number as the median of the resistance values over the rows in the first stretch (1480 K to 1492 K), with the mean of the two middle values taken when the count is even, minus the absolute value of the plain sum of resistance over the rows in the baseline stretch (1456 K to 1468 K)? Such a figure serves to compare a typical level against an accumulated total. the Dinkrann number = -2.5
